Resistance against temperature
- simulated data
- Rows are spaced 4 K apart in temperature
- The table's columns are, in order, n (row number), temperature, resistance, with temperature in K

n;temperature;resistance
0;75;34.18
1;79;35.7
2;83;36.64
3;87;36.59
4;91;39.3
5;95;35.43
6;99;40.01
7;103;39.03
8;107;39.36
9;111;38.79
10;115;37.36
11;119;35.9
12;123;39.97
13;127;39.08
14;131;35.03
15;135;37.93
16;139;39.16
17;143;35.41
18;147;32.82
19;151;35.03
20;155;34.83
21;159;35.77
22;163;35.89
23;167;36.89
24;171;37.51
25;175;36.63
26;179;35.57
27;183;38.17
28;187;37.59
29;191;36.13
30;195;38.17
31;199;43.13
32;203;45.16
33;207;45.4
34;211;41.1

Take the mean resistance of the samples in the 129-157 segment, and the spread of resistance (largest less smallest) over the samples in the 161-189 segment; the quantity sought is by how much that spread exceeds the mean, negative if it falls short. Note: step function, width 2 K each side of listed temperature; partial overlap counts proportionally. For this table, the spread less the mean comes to -33.1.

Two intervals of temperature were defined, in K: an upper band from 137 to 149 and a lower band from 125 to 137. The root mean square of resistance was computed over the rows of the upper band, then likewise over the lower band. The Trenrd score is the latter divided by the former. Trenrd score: 1.04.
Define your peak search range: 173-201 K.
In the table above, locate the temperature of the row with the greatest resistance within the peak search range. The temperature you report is 199 K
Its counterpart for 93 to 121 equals 99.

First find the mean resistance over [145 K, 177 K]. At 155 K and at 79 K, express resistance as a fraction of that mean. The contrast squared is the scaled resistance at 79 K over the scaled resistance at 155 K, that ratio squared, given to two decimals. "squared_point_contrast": 1.05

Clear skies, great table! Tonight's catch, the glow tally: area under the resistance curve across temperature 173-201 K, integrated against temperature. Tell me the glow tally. 1062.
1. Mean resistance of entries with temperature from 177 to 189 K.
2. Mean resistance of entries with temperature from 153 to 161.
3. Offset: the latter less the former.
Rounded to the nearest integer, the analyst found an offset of -2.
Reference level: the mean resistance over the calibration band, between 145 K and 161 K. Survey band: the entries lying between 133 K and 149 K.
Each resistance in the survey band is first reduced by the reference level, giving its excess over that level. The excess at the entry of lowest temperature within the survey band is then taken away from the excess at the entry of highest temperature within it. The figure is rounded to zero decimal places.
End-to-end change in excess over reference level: -5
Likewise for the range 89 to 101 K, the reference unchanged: 1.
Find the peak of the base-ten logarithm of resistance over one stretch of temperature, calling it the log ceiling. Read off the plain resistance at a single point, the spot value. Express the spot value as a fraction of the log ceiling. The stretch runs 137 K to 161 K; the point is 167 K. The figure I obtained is 23.2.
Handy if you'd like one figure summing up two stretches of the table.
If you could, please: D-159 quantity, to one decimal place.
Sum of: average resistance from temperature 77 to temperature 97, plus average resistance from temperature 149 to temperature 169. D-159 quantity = 72.4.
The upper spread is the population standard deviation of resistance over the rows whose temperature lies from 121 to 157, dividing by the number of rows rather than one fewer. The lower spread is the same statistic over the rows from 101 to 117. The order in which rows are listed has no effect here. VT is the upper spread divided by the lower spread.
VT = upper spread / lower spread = 3.07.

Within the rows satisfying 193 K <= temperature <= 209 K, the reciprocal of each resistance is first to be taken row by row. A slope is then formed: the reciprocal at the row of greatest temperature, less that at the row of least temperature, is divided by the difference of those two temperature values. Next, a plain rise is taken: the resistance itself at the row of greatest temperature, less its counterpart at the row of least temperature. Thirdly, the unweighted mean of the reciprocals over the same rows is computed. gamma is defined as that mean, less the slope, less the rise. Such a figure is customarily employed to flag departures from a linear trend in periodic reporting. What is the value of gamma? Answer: -7.2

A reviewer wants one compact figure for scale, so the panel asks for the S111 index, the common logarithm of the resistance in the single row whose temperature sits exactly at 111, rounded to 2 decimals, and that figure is 1.59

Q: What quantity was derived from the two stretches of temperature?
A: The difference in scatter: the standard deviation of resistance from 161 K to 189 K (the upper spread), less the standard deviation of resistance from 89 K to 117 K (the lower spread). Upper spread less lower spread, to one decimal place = -0.6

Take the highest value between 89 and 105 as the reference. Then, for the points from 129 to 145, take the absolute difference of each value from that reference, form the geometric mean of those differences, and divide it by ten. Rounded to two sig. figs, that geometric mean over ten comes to 0.25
